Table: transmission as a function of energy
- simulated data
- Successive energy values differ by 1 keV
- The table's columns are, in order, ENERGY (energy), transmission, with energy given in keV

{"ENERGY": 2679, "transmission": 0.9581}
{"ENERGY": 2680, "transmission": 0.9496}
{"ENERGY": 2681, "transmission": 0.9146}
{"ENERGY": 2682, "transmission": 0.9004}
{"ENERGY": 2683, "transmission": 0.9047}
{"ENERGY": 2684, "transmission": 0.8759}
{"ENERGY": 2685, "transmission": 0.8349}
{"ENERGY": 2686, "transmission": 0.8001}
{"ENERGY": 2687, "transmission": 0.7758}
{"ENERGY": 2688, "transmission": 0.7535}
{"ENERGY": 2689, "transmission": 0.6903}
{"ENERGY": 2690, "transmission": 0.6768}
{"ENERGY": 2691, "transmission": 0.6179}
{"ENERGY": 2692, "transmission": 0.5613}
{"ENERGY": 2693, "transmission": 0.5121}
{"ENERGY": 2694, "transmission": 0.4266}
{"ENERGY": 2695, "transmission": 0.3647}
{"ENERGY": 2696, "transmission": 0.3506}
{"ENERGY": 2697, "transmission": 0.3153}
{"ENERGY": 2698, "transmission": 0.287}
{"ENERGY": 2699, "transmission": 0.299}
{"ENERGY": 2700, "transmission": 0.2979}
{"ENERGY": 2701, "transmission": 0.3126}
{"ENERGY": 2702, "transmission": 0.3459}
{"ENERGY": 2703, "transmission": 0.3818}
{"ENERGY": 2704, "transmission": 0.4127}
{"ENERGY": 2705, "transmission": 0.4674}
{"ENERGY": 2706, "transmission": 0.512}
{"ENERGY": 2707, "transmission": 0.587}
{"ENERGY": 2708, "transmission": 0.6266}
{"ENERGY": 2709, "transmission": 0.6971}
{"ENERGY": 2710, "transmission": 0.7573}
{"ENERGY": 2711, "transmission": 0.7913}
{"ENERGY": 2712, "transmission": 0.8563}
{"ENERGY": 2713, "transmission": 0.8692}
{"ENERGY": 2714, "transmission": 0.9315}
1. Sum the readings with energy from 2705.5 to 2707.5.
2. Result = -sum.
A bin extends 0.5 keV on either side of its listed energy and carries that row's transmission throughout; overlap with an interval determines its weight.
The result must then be -1.1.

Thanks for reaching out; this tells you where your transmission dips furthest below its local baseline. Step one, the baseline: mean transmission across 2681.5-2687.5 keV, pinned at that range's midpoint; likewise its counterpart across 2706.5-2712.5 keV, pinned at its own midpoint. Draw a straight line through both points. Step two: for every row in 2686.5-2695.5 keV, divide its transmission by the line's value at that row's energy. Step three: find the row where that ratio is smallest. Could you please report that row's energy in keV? 2695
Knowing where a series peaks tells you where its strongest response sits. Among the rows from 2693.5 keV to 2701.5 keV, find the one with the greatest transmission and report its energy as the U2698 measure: 2694 keV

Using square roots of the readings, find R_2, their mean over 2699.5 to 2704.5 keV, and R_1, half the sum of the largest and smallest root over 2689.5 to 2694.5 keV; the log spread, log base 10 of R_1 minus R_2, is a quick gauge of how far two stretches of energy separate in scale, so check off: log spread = -0.83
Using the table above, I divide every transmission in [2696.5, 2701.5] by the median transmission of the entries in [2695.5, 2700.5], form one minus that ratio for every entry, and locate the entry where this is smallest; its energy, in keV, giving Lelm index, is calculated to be 2697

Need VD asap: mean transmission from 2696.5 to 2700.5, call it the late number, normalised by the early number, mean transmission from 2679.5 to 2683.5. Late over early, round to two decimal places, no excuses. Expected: 0.33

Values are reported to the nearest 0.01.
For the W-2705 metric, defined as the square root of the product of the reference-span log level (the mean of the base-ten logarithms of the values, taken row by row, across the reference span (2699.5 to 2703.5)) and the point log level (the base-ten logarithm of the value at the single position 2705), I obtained 0.40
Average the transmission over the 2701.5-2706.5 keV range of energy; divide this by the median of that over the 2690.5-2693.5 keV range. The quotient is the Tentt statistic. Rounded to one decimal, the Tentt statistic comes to 0.8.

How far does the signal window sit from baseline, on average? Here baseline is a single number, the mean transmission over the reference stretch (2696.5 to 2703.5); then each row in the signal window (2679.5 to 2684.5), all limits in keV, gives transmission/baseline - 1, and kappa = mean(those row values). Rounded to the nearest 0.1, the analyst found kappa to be 1.8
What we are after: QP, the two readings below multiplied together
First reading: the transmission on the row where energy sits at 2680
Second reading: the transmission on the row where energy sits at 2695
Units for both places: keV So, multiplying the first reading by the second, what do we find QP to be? 0.35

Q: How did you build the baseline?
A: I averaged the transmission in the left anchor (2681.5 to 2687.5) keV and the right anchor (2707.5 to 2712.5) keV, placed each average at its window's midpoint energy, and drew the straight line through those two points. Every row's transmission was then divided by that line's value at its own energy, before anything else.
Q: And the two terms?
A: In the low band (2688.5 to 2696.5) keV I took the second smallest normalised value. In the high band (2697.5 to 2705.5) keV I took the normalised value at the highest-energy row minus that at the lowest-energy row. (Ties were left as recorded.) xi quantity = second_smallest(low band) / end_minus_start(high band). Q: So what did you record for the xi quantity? 1.8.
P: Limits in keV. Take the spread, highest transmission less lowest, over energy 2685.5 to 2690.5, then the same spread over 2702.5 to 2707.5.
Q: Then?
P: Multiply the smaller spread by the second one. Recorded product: 0.0253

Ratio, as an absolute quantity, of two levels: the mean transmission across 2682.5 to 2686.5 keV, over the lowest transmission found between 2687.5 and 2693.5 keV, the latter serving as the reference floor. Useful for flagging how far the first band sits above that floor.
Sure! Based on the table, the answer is 1.67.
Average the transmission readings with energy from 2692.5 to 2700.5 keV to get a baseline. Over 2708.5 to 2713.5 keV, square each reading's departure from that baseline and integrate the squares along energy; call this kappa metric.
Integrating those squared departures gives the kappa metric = 1.0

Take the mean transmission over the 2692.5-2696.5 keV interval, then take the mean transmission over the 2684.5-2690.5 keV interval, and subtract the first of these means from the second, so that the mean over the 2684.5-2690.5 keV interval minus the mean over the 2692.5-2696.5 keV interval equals 0.34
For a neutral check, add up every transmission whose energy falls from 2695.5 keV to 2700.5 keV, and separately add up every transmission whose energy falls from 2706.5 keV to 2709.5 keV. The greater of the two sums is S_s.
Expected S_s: 1.9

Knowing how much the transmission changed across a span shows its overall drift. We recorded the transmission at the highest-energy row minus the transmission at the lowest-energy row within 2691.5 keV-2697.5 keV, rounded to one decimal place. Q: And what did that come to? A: -0.2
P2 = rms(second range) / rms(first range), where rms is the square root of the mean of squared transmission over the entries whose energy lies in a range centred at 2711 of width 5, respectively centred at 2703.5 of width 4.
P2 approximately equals 2.0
